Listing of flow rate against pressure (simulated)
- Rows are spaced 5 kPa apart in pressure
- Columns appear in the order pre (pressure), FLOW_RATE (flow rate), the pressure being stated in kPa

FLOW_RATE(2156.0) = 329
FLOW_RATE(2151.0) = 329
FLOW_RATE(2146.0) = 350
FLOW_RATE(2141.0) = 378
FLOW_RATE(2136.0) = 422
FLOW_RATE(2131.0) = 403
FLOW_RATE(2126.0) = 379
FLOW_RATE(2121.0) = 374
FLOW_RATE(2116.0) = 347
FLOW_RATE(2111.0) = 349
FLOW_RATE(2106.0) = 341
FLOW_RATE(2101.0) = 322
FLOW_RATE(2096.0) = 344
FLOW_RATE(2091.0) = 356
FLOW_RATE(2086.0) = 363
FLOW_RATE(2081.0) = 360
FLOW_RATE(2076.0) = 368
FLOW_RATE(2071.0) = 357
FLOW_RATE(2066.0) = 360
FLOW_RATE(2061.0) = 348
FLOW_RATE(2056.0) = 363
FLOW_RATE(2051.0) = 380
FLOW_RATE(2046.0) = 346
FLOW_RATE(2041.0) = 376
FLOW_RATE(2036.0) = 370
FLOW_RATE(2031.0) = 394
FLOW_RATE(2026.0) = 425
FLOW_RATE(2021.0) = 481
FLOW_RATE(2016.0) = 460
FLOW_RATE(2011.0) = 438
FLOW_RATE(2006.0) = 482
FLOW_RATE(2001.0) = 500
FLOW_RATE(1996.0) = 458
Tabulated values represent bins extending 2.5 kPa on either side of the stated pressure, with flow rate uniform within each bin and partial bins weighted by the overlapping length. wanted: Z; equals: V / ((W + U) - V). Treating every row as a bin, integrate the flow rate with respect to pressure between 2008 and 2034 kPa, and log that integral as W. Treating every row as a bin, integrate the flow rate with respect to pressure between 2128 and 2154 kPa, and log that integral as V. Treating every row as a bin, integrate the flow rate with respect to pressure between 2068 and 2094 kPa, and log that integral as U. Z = 0.89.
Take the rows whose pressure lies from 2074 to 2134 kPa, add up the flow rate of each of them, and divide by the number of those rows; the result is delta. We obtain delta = 359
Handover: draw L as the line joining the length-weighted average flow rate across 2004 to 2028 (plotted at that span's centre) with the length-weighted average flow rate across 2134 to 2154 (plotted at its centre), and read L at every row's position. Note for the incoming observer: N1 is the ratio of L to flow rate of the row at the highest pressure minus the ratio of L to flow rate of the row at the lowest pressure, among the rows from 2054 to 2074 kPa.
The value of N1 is -0.01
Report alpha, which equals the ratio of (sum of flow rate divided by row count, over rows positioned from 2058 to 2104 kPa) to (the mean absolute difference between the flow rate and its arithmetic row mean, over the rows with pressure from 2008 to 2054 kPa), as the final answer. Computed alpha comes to 9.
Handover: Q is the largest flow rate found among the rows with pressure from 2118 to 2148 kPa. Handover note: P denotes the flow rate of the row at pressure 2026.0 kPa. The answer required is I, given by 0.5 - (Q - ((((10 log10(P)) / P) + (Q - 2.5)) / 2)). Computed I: -212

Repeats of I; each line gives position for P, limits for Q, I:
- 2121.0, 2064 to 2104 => -185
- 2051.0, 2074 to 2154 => -212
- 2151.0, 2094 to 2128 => -190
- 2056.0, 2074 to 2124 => -188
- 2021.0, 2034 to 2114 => -191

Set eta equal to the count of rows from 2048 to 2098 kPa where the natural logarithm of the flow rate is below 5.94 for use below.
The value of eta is 9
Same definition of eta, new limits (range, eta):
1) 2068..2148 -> 14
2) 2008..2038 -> 1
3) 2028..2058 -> 4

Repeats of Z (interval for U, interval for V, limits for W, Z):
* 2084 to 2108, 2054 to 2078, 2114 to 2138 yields 0.97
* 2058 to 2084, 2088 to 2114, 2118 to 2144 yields 0.85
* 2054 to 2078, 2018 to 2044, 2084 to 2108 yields 1.70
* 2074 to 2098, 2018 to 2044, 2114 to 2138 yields 1.48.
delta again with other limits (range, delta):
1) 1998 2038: 444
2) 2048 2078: 363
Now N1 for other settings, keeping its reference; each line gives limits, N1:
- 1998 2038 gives 0.26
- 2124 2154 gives 0.10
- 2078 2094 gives -0.01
